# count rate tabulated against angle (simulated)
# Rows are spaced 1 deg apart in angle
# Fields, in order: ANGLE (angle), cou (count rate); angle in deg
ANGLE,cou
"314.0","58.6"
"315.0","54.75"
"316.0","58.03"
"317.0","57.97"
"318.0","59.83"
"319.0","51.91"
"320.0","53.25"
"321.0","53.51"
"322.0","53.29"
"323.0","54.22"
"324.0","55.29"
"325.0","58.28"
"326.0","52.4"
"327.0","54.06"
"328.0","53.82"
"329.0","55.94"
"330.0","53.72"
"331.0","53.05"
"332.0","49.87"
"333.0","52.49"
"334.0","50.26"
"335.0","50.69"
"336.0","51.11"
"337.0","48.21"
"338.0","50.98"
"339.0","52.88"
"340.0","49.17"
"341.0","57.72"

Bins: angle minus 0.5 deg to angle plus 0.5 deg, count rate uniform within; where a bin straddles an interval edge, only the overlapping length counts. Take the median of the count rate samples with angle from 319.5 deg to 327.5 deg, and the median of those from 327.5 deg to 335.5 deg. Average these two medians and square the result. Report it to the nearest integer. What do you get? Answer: 2838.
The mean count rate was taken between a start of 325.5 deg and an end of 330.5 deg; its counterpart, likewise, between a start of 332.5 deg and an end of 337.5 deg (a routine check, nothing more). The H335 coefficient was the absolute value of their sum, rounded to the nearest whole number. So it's 105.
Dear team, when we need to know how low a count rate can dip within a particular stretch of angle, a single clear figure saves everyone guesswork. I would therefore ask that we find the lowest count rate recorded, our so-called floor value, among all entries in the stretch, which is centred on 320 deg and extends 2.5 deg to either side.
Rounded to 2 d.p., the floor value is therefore 51.91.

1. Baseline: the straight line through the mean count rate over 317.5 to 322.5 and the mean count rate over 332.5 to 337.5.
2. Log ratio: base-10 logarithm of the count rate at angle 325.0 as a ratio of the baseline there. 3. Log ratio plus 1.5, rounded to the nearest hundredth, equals 1.54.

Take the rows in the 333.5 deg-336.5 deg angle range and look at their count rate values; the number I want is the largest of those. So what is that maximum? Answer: 51.11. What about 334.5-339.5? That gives 52.88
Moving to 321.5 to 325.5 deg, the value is 58.28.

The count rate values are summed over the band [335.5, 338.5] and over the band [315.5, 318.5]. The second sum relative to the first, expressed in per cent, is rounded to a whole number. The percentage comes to 117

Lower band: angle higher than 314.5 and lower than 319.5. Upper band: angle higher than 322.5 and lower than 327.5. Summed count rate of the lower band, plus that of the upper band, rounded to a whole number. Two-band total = 557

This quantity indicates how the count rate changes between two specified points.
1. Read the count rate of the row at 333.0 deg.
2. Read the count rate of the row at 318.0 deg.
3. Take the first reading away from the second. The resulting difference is 7.3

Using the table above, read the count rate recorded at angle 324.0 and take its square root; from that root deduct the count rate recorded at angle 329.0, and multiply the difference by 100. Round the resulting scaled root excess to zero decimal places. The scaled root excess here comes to -4850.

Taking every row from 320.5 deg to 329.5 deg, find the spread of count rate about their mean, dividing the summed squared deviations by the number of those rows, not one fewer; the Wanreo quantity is 1.7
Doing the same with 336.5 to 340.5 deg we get 1.8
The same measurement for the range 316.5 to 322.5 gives 2.9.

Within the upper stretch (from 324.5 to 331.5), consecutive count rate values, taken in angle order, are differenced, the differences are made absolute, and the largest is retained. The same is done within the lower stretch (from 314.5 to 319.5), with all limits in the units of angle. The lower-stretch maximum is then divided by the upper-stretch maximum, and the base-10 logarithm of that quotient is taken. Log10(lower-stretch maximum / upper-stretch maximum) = 0.1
